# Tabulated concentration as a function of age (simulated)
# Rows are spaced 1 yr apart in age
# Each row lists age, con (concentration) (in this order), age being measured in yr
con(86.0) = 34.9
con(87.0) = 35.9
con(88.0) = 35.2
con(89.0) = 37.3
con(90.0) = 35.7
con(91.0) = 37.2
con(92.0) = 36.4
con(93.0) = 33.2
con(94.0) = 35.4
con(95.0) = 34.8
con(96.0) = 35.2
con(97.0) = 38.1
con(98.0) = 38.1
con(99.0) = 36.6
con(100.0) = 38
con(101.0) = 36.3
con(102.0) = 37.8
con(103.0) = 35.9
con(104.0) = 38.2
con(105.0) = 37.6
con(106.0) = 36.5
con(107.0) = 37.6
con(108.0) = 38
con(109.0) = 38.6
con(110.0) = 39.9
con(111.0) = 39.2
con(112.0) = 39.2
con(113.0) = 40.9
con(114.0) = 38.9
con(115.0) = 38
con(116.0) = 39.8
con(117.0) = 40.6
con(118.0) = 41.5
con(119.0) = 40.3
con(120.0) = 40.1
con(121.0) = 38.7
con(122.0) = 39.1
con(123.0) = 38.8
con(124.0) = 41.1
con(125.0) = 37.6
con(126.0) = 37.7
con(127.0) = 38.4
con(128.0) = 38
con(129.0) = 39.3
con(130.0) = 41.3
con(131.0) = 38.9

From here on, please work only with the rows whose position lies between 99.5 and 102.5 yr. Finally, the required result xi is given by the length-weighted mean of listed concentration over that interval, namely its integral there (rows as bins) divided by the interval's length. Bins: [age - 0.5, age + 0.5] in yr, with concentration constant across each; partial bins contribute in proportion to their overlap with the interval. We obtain 37.37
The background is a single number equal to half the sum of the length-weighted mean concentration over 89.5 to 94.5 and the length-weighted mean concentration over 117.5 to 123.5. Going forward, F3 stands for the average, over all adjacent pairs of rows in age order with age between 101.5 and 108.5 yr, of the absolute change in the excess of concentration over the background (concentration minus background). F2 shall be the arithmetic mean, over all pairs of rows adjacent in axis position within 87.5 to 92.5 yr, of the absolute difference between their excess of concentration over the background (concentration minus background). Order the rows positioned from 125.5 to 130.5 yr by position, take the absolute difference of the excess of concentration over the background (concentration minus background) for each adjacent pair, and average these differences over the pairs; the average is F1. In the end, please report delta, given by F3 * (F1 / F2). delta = 0.9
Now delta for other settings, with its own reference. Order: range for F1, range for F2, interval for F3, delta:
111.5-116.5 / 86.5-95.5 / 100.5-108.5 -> 1.3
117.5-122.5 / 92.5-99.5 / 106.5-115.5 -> 0.6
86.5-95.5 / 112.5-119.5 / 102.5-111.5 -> 1.3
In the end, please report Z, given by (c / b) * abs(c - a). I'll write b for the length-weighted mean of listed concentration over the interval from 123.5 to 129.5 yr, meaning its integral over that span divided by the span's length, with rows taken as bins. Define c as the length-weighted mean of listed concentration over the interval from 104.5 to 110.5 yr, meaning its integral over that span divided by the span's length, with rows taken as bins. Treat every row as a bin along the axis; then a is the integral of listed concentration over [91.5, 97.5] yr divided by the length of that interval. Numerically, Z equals 2.5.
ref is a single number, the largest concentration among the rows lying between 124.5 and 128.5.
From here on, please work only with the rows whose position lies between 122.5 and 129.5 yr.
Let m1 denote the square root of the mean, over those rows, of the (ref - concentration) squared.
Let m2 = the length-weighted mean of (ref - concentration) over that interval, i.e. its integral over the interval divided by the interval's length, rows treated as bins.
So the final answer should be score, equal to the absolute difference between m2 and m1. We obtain 1.5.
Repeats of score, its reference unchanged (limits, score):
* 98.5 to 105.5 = 0.3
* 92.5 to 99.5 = 0.5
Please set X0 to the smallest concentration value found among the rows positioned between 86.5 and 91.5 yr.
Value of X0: 35.2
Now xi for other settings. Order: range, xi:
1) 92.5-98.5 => 35.80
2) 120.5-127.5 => 38.77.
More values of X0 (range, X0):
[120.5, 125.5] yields 37.6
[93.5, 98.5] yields 34.8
